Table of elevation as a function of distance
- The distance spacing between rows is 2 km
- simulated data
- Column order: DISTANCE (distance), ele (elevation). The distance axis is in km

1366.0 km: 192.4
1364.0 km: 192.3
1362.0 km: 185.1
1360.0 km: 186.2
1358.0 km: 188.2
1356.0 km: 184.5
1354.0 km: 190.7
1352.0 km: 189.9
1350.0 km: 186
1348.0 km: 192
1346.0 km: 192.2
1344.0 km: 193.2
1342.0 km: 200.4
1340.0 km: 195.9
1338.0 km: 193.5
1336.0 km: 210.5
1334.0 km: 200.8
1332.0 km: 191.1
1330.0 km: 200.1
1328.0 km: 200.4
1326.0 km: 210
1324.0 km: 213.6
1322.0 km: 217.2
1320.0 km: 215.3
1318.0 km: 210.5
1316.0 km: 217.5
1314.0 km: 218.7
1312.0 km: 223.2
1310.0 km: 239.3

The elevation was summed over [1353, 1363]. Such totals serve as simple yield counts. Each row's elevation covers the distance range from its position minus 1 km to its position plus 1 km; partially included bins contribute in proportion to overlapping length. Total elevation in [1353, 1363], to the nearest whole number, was 935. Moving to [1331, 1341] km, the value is 992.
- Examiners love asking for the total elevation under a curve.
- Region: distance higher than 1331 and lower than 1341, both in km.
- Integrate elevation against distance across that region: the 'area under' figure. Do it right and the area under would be 1984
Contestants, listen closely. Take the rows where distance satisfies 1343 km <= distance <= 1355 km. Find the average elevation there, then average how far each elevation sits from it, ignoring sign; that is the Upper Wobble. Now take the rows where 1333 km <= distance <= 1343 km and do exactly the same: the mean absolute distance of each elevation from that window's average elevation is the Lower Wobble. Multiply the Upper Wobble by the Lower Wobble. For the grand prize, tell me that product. 8.0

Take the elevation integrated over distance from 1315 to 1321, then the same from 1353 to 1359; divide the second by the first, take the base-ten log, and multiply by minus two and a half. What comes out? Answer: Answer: 0.14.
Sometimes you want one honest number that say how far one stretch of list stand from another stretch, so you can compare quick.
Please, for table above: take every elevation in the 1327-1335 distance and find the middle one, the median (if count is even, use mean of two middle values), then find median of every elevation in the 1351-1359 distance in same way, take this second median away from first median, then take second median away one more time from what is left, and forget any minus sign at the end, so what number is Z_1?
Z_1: 178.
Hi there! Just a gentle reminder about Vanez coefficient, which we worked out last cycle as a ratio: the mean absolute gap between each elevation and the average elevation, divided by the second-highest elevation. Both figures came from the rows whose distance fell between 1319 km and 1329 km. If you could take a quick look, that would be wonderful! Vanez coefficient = 0.023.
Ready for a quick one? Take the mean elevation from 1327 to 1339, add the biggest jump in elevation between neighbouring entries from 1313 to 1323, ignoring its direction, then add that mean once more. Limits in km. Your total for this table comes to 406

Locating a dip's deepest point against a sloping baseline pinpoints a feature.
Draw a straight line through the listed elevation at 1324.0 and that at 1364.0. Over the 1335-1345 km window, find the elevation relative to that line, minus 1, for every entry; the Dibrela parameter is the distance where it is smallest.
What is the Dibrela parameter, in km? 1338.0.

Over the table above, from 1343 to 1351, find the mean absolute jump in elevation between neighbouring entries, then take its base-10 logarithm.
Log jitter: 0.38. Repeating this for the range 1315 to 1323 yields 0.66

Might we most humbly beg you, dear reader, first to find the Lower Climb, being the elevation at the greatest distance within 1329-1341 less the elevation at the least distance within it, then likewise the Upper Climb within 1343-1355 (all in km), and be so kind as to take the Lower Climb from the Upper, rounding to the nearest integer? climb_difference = 2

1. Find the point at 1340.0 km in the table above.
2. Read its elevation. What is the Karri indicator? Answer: 195.9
